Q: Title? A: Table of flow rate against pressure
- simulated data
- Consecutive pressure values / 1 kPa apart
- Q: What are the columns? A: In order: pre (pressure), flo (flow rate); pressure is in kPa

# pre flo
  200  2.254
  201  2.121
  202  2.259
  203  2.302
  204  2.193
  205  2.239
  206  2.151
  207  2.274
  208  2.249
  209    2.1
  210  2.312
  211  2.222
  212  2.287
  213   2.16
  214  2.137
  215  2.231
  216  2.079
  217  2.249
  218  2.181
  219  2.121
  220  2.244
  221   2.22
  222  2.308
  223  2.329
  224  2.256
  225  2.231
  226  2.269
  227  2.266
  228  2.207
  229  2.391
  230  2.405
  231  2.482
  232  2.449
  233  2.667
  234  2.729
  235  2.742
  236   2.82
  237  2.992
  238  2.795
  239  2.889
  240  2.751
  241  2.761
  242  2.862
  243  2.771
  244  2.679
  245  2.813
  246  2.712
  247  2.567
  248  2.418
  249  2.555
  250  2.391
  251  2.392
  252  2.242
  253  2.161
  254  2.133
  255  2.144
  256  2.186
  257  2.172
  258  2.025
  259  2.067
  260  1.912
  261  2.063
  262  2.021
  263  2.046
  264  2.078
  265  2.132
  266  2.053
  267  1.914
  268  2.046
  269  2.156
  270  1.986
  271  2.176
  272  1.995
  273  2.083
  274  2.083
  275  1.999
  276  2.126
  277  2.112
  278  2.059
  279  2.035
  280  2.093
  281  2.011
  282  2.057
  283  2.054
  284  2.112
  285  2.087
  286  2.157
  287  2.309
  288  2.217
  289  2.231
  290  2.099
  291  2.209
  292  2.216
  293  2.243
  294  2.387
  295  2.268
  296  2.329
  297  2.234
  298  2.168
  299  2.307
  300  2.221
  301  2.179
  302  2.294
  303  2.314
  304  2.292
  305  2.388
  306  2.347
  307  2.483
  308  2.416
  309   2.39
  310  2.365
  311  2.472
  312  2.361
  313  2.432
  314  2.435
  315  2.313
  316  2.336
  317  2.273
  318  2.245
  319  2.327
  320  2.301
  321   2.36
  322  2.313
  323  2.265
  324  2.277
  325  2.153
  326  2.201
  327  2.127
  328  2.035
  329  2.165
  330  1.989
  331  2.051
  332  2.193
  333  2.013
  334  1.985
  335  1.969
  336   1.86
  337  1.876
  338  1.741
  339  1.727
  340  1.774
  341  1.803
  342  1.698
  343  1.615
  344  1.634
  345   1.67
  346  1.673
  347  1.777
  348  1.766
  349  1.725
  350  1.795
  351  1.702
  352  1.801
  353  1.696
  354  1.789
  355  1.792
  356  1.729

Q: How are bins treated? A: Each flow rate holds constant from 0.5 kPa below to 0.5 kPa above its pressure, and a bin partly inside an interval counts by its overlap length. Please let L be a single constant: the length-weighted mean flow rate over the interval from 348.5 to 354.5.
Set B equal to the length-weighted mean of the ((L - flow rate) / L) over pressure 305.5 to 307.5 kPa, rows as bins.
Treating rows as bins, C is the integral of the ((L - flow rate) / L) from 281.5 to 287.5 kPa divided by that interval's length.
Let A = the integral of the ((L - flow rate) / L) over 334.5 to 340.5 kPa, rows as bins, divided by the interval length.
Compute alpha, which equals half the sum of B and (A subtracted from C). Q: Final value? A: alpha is -0.28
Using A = 0.0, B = -0.38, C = -0.22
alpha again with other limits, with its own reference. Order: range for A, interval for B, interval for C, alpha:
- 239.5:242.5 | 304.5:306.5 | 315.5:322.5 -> -0.04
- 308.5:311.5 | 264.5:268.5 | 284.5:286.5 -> 0.00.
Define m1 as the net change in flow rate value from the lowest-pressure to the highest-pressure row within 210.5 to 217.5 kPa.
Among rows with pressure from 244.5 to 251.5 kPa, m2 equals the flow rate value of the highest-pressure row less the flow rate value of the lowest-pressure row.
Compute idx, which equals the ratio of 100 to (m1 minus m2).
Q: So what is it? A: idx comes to 223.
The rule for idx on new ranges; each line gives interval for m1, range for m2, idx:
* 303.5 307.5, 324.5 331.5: 341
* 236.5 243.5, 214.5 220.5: -427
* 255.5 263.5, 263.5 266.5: -870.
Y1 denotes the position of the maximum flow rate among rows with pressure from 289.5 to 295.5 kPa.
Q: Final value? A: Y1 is 294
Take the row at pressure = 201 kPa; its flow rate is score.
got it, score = 2.121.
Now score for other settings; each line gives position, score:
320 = 2.301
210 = 2.312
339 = 1.727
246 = 2.712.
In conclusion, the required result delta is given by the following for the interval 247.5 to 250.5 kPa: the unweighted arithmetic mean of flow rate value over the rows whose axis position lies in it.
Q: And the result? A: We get 2.5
